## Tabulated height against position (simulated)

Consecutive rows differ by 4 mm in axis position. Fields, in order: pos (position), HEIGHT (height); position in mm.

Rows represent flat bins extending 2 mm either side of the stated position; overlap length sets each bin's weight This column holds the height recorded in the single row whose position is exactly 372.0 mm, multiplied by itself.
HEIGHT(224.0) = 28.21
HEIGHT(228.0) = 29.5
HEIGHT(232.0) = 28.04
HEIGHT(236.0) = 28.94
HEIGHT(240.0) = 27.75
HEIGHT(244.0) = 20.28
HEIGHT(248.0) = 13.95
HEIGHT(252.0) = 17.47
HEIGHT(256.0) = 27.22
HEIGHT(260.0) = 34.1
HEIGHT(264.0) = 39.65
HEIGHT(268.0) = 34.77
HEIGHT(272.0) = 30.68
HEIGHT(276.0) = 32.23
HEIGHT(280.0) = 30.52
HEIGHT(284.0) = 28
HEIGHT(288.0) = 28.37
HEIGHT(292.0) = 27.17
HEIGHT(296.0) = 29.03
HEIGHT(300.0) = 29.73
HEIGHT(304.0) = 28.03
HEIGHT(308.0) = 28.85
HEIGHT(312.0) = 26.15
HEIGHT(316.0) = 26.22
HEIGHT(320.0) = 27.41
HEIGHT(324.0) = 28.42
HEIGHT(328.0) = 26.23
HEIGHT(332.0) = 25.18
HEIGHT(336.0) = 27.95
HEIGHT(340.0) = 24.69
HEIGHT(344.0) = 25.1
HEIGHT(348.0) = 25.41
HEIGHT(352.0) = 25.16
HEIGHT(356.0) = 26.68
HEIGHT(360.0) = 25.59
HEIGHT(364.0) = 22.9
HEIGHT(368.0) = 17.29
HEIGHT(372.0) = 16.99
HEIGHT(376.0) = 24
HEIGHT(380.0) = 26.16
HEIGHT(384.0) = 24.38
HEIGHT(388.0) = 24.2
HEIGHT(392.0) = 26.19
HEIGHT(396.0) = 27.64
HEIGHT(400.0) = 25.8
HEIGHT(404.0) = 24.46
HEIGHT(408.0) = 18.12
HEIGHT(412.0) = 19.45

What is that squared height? 289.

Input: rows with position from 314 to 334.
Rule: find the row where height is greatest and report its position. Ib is 324.0 mm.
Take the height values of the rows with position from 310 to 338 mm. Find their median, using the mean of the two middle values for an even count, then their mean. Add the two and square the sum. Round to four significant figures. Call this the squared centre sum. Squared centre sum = 2812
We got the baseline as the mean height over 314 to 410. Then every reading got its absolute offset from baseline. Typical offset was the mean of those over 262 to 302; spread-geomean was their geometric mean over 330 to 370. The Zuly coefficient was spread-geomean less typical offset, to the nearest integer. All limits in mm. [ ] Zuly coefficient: -6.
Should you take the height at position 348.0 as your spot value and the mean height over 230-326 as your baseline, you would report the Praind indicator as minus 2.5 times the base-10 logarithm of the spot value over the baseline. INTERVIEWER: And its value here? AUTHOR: 0.11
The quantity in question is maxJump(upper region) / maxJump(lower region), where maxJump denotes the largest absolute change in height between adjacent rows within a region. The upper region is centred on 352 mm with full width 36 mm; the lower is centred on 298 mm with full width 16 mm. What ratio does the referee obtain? 3.0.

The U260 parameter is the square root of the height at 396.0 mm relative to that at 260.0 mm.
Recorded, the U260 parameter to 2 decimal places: 0.90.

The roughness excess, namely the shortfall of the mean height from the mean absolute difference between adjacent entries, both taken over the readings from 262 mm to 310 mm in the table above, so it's -29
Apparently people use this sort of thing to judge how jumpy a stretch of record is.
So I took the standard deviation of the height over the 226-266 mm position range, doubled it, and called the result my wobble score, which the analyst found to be 15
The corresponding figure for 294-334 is 3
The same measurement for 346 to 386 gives 7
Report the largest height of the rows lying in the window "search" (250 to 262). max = 34.1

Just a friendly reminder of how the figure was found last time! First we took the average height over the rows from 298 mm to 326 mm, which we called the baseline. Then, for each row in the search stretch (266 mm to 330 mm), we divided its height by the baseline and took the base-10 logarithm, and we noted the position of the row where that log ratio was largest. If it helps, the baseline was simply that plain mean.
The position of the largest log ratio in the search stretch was 268.0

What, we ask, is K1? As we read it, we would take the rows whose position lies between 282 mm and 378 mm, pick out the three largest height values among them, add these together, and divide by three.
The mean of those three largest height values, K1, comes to 29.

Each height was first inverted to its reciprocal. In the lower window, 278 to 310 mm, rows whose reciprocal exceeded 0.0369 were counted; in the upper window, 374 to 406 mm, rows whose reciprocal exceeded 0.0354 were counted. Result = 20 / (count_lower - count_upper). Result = -2.5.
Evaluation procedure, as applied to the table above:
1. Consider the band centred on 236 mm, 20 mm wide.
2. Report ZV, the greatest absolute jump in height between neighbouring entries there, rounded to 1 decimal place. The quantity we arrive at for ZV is 7.5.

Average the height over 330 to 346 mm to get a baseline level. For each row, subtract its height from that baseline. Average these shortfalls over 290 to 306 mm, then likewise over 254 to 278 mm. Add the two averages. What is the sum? -10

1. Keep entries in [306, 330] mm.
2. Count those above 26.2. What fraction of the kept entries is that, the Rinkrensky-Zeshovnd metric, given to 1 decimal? 0.8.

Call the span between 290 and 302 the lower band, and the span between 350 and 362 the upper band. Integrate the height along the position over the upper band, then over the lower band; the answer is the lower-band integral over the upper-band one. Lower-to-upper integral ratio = 1.11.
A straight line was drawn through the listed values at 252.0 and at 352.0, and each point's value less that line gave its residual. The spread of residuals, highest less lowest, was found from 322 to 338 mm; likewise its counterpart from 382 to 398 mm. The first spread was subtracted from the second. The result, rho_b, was -1.0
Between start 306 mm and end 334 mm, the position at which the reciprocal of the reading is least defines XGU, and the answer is 308.0 mm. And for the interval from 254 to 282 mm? 264.0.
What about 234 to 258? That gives 236.0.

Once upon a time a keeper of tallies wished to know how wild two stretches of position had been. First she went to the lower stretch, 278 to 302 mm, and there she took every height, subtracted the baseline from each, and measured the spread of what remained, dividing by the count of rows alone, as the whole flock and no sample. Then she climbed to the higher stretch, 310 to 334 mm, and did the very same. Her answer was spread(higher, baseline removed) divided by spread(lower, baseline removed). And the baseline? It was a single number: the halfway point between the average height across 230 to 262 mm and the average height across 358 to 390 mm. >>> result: 0.94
